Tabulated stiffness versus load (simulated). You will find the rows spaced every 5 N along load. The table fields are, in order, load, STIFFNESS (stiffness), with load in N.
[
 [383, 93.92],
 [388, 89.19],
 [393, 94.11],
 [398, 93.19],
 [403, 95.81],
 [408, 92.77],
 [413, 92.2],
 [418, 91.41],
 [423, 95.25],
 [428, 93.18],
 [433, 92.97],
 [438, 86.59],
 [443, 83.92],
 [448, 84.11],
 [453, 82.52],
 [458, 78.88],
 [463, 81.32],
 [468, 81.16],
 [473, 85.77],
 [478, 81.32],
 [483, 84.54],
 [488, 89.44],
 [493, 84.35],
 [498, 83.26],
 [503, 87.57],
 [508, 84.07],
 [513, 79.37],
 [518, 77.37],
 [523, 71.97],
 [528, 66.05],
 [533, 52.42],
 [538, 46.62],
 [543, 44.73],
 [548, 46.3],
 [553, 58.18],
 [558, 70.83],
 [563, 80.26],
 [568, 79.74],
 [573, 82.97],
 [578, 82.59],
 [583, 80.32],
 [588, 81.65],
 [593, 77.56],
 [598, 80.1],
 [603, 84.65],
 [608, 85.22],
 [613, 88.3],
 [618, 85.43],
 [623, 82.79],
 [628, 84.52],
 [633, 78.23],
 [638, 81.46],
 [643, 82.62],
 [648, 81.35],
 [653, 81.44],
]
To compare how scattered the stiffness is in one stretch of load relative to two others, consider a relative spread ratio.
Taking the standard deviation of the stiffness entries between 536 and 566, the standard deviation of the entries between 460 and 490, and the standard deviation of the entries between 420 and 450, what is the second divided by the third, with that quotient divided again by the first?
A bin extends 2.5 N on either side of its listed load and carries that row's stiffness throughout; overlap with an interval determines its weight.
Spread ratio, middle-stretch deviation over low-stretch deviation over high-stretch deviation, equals 0.0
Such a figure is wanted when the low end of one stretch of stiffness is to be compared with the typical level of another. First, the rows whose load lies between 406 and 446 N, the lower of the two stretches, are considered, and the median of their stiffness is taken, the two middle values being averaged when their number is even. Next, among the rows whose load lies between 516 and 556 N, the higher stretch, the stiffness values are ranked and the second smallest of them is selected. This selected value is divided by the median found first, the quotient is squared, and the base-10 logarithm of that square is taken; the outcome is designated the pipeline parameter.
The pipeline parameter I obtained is -0.60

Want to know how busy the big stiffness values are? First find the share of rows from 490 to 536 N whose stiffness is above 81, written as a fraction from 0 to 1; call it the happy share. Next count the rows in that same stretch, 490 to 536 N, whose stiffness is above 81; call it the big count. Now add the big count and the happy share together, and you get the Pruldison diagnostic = 4.4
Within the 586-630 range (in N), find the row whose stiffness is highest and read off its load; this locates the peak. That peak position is 613 N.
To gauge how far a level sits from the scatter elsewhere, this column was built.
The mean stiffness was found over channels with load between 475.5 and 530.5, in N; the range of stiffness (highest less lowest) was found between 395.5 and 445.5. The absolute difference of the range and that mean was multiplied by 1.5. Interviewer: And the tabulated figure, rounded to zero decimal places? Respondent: 103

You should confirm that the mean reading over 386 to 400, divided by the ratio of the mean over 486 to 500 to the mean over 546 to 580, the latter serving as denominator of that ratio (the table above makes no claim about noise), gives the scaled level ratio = 77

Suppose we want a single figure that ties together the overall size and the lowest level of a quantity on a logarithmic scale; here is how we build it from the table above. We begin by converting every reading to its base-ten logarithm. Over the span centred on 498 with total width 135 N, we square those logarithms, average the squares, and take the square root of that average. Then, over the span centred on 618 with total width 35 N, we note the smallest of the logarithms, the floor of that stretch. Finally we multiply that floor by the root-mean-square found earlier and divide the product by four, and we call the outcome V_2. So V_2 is 0.89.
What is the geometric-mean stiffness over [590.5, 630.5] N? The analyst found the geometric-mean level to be 84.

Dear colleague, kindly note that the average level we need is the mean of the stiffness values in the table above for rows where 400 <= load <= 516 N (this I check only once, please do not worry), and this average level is 86.6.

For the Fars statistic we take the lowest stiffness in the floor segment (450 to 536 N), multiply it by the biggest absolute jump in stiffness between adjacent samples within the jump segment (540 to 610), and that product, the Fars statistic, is 663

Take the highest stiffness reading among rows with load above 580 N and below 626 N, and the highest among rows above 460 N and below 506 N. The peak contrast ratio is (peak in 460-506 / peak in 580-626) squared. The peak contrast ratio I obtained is 1.03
